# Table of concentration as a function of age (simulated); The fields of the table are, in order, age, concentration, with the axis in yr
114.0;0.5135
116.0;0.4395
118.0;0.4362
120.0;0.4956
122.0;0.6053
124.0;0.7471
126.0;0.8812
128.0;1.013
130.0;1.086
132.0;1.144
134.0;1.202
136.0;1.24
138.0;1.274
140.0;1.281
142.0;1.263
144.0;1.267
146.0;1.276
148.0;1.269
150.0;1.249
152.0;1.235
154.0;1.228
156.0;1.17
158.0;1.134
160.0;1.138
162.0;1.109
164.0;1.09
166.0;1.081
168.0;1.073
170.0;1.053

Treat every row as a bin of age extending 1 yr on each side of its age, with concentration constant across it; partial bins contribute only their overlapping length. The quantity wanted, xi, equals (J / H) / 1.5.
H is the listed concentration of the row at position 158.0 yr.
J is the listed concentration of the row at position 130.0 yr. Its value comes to 0.64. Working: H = 1.134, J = 1.086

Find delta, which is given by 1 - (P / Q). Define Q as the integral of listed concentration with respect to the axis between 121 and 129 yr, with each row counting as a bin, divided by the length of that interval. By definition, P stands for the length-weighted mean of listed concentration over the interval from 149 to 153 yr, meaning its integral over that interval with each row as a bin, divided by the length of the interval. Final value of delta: -0.5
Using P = 1.24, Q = 0.8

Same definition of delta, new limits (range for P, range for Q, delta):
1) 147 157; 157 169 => -0.1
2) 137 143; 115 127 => -1.1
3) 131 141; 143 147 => 0.0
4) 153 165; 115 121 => -1.5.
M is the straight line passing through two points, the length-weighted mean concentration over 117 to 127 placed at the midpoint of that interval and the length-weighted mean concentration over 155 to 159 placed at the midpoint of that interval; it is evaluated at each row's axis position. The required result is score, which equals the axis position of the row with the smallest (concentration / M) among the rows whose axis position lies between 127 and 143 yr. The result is 142.0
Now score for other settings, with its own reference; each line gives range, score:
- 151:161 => 160.0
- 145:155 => 154.0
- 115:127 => 118.0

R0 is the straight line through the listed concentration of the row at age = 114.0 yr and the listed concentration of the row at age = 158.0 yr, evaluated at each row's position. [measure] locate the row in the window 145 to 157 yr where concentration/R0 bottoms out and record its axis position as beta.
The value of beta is 156.0 yr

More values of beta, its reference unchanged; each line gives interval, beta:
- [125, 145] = 126.0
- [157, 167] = 166.0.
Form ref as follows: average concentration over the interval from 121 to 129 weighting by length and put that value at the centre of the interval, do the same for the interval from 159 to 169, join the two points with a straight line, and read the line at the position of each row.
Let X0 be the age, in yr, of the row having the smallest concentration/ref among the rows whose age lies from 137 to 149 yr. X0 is 148.0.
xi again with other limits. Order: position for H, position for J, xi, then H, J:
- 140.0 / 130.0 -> 0.57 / 1.281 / 1.086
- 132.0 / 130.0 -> 0.63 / 1.144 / 1.086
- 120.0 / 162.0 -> 1.49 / 0.4956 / 1.109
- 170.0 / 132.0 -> 0.72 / 1.053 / 1.144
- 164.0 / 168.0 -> 0.66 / 1.09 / 1.073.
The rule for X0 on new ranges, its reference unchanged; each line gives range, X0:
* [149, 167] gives 166.0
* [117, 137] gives 118.0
